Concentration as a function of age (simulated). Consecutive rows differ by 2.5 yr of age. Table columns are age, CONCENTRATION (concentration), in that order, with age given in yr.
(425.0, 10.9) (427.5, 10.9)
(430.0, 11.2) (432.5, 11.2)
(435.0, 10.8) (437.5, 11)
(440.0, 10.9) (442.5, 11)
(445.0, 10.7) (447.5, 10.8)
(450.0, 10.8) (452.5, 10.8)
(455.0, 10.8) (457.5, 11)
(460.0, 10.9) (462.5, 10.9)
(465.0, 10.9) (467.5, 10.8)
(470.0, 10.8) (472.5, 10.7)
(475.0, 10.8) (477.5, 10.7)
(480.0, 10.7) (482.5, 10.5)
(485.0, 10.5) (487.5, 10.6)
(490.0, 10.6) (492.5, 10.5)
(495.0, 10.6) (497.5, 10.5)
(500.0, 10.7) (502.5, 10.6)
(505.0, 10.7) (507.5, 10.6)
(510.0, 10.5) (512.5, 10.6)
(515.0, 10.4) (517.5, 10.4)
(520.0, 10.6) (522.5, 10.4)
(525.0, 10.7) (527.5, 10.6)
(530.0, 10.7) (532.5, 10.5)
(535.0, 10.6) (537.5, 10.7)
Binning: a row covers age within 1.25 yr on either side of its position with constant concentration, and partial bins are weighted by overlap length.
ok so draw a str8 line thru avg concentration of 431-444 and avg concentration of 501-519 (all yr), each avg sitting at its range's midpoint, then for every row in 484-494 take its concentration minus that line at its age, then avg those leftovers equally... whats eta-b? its -0.12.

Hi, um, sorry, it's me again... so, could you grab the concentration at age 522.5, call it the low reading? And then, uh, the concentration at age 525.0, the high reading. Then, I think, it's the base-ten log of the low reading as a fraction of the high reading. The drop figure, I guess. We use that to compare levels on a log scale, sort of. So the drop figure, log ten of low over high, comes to -0.012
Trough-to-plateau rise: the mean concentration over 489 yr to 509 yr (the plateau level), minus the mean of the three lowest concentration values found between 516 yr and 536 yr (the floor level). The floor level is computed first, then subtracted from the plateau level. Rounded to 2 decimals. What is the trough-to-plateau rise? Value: 0.17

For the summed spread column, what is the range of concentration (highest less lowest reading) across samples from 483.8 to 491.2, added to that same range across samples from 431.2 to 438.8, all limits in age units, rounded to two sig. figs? 0.50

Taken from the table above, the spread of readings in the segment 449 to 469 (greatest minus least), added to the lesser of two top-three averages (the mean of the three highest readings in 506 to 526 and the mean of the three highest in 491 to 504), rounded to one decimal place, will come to 10.8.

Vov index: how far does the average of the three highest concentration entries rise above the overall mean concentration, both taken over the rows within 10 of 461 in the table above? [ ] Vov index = 0.0708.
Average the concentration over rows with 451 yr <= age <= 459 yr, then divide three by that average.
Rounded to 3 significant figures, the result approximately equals 0.276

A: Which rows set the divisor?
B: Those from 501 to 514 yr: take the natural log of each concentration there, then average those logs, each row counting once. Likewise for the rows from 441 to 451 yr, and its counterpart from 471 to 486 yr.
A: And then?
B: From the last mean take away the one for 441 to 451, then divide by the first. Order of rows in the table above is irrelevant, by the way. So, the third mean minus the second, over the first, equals -0.007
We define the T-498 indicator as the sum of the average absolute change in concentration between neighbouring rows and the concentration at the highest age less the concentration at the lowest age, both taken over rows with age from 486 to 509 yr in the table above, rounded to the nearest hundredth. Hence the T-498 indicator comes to 0.10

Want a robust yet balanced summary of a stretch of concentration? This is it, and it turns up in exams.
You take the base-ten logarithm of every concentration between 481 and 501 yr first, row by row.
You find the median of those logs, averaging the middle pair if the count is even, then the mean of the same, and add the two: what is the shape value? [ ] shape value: 2.05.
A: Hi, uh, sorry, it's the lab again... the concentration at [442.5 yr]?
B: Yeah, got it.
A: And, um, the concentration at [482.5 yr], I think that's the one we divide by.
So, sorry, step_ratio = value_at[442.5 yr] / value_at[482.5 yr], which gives 1.048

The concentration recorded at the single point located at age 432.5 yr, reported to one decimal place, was 11.2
